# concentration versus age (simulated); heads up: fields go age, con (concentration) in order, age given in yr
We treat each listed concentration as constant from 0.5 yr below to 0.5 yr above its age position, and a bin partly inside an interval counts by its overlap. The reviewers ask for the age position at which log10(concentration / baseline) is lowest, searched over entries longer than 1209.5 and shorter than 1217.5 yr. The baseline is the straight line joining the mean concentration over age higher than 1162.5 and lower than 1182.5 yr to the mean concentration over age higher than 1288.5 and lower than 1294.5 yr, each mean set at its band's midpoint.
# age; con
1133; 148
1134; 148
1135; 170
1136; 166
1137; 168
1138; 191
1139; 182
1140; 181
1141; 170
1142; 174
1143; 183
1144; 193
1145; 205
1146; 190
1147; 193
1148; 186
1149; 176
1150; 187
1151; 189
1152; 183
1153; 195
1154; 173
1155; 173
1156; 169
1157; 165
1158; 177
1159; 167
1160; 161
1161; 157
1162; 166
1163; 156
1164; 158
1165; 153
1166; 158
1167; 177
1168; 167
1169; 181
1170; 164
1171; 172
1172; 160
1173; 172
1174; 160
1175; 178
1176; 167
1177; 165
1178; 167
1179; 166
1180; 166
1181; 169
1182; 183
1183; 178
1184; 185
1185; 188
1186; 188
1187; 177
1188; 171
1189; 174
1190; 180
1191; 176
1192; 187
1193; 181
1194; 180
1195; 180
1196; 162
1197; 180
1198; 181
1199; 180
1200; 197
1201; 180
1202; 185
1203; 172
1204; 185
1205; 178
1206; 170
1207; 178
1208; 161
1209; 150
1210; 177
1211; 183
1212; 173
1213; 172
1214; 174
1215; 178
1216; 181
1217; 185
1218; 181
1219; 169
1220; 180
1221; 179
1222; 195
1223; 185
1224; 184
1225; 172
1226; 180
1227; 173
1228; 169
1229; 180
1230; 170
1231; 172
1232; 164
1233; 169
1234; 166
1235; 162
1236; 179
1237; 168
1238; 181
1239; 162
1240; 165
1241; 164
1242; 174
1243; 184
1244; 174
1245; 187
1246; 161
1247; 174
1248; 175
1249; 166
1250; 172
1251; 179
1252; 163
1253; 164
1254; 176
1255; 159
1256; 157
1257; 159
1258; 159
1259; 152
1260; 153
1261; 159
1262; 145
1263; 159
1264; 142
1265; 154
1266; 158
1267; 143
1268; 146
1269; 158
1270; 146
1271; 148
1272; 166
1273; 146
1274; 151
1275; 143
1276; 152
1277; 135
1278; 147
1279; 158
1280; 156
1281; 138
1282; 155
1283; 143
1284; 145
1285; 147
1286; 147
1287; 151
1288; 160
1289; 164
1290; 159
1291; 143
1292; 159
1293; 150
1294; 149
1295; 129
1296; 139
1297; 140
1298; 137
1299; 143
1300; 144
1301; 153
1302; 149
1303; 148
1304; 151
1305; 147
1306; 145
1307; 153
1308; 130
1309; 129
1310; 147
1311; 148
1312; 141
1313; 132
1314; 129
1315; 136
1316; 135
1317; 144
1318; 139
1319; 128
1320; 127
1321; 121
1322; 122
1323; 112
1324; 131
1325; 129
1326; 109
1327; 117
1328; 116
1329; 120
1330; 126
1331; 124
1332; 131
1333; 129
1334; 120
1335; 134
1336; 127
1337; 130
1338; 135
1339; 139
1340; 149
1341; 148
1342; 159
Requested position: 1213 yr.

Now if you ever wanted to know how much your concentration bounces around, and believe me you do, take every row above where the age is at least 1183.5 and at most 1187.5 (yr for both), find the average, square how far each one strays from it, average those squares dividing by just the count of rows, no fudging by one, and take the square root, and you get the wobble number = 4.5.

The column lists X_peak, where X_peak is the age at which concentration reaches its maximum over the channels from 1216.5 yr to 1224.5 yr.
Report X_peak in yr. 1222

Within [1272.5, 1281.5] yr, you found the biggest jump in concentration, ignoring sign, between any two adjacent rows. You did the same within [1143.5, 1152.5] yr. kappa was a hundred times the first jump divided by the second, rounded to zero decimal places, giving 120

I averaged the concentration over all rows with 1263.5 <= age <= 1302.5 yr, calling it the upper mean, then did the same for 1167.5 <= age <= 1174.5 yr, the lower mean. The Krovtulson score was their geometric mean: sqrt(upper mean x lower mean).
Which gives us 158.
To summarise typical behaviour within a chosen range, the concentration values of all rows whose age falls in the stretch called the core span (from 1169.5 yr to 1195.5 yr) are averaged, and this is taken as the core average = 174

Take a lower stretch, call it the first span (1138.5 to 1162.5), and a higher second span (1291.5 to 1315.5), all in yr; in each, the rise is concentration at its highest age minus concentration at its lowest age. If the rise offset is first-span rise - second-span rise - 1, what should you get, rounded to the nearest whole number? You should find 6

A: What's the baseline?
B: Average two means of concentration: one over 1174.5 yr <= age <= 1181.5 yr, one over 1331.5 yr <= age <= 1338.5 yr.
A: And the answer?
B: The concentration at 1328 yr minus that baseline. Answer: -33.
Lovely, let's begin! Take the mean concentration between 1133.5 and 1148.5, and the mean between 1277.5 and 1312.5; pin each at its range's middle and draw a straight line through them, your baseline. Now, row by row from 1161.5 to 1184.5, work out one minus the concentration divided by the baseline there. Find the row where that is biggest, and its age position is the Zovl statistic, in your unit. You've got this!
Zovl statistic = 1165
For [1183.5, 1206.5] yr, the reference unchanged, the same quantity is 1196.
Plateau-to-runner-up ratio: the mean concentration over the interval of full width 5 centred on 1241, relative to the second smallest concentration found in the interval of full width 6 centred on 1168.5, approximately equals 1.04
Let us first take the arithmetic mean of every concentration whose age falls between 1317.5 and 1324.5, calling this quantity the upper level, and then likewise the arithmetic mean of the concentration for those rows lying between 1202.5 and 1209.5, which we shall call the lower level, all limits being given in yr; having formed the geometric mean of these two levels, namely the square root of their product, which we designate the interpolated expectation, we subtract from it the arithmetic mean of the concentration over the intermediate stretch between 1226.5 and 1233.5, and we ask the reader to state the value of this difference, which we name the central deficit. -25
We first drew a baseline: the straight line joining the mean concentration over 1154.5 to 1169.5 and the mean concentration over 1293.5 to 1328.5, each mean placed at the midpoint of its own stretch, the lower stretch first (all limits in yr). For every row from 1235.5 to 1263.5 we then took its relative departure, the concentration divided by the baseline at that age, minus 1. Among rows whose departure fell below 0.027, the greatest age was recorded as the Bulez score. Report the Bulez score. 1262 yr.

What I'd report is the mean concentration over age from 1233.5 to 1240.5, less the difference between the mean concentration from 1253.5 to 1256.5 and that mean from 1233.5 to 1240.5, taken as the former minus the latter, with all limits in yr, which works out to 174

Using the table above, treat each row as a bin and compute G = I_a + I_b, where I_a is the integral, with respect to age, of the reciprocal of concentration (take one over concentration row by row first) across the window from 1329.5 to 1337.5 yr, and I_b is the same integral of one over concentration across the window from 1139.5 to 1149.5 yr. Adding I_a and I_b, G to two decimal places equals 0.12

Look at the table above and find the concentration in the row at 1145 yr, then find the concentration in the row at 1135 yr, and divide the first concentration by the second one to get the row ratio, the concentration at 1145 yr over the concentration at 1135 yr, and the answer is 1.21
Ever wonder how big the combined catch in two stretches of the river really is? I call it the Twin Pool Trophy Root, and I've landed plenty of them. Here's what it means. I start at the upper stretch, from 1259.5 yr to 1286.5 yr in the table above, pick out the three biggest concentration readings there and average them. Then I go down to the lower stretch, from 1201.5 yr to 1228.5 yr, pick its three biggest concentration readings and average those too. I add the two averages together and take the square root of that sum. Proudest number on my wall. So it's 18.7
